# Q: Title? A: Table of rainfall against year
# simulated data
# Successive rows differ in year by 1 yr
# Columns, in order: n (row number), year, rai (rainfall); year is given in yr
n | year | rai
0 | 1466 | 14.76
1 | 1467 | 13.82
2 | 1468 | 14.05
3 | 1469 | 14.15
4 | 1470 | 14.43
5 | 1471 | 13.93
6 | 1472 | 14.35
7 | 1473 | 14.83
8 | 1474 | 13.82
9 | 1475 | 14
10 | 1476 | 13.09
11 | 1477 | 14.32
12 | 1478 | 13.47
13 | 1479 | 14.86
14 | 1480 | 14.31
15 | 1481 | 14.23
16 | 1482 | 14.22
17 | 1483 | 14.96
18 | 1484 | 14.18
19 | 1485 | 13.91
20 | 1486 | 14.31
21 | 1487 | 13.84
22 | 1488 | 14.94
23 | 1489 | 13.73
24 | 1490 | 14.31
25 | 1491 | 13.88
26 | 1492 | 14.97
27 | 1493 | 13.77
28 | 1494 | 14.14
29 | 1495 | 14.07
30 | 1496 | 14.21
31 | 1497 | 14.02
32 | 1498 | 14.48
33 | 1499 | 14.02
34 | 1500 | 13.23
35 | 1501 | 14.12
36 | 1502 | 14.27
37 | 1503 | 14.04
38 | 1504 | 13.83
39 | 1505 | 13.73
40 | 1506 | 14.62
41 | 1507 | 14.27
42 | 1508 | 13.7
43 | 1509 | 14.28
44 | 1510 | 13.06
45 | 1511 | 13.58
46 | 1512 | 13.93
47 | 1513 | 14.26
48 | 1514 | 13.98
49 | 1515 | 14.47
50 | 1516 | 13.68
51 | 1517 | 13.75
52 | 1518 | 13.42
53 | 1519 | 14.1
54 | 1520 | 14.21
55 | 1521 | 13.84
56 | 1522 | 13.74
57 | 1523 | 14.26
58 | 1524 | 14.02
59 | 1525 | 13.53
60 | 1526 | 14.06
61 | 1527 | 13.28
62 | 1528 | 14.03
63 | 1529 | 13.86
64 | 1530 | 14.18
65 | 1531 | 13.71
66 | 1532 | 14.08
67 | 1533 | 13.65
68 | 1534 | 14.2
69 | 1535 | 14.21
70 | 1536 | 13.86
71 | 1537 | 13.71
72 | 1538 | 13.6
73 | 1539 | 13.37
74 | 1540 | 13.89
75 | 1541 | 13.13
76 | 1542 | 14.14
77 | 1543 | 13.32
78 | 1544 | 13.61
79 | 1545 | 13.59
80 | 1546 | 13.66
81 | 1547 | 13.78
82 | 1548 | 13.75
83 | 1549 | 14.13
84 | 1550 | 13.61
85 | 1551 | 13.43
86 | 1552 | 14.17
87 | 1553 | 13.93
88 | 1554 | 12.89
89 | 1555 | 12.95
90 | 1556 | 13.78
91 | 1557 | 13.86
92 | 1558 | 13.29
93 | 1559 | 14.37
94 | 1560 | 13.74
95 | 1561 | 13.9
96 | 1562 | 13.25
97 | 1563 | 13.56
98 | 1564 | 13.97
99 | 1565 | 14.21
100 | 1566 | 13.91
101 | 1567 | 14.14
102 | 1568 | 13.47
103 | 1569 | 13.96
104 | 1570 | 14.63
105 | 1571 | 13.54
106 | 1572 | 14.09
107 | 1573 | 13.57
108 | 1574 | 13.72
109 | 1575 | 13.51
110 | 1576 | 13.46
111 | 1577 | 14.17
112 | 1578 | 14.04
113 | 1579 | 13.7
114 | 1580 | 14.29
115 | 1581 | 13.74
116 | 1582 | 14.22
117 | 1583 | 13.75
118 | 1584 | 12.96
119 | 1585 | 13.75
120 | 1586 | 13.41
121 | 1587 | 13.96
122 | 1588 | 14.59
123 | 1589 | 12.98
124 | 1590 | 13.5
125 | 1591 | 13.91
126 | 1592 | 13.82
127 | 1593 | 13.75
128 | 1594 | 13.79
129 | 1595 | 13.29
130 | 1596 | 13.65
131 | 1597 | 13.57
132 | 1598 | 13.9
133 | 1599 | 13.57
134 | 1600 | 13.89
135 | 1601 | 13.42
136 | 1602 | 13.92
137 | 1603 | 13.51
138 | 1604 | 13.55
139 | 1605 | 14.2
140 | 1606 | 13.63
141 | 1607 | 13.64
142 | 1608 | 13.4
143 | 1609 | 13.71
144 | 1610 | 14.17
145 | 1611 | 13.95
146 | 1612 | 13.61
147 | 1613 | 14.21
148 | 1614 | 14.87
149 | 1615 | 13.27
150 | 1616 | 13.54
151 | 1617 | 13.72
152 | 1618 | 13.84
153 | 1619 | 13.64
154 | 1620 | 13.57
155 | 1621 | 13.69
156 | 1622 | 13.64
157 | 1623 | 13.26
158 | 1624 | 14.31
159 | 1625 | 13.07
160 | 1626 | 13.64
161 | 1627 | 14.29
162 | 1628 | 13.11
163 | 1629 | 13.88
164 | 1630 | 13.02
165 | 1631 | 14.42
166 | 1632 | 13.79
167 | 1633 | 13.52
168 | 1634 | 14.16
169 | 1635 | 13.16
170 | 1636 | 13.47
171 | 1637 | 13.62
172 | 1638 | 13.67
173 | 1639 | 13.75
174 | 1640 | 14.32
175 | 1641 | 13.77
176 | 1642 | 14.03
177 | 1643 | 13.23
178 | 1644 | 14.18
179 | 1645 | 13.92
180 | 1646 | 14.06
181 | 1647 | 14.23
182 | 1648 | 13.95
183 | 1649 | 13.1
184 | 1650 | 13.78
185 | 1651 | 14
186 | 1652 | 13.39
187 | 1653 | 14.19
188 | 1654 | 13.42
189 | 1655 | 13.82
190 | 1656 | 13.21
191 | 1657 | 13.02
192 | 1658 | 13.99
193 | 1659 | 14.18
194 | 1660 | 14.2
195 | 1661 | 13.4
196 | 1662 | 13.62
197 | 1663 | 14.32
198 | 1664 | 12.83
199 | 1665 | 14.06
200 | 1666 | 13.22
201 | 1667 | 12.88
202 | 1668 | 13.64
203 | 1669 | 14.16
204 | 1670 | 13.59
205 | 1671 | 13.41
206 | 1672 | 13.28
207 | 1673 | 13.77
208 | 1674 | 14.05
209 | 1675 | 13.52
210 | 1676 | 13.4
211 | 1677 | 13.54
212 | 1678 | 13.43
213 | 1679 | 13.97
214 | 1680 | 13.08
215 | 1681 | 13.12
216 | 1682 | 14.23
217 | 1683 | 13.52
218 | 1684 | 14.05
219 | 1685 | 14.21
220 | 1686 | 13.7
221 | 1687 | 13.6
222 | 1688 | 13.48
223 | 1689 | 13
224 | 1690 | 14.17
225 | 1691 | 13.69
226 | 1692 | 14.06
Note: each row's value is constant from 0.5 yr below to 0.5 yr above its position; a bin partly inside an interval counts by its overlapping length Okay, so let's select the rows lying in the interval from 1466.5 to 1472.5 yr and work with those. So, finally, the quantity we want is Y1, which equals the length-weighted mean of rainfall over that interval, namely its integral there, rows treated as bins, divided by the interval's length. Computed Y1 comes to 14.1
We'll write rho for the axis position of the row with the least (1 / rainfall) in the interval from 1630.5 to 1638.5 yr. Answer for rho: 1631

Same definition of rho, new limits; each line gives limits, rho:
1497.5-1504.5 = 1498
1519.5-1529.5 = 1523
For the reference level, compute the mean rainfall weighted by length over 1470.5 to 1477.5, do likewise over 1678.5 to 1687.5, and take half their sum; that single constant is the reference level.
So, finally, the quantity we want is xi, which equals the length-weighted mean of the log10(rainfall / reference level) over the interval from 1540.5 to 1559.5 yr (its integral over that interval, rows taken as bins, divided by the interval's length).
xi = -0.0075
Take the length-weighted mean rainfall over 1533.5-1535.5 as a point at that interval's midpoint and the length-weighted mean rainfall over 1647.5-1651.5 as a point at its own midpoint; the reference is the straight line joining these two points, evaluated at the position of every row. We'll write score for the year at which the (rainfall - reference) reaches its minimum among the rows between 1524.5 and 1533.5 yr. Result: 1527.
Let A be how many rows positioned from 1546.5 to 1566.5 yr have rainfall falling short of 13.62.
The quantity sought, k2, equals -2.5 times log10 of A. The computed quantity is -2.11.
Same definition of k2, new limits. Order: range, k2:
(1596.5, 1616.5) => -2.39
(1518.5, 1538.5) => -1.19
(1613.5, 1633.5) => -2.26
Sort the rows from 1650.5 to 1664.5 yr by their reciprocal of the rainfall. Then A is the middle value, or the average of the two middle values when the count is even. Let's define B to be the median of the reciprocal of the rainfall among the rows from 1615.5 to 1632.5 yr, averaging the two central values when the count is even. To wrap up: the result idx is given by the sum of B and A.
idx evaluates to 0.146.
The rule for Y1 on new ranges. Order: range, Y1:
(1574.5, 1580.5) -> 13.9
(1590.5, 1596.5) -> 13.7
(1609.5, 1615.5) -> 14.0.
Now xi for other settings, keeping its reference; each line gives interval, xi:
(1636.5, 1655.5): -0.0024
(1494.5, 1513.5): 0.0030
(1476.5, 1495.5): 0.0106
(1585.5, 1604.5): -0.0065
